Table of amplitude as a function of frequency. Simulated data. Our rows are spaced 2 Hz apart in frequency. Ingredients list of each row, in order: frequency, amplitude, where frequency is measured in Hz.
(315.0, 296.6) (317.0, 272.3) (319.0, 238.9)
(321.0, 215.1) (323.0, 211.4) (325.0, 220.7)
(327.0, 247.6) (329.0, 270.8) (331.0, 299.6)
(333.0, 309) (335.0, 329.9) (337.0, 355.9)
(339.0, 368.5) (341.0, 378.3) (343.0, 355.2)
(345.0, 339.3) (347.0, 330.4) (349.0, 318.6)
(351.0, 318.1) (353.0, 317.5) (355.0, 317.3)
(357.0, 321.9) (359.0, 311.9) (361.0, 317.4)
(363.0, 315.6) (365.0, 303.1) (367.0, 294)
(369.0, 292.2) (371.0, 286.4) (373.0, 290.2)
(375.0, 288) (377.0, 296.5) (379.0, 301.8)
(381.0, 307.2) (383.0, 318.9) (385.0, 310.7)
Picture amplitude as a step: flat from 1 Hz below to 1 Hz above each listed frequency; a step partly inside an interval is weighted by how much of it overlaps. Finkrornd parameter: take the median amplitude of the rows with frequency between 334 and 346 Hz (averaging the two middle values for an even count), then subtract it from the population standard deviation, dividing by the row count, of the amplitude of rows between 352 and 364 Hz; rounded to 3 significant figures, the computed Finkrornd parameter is -353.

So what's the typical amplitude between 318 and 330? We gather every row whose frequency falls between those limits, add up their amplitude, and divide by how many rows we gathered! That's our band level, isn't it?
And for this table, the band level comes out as 234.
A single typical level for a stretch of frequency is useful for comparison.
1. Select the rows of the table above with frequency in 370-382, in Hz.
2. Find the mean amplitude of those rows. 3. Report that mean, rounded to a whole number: 295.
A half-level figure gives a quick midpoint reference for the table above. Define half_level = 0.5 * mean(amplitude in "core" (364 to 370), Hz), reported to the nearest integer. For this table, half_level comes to 148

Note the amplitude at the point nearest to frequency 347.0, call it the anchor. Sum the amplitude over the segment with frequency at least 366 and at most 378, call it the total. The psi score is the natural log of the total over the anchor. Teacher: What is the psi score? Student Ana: 1.67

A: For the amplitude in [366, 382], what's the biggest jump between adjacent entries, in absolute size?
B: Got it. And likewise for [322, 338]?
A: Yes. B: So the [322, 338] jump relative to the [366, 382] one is 3.4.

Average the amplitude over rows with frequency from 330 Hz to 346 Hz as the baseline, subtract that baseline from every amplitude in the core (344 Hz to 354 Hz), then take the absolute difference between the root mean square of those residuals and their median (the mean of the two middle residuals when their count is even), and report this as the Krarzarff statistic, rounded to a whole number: 43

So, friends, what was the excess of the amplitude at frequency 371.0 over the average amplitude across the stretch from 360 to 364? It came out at -30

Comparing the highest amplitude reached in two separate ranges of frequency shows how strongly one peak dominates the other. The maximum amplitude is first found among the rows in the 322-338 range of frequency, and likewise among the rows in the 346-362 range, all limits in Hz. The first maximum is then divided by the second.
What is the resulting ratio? 1.08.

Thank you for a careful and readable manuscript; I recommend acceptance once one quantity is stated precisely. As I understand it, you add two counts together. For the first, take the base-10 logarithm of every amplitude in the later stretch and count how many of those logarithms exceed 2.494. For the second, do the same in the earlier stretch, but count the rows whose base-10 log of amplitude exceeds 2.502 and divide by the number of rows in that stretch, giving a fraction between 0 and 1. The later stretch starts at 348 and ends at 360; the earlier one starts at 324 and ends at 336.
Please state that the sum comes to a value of 6.2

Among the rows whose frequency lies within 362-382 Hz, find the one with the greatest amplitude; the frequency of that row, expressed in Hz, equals 363.0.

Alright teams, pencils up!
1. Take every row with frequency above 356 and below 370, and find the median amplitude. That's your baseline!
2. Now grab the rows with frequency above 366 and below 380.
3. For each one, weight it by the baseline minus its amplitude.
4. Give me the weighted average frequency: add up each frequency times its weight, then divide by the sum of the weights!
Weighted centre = 372.5 Hz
